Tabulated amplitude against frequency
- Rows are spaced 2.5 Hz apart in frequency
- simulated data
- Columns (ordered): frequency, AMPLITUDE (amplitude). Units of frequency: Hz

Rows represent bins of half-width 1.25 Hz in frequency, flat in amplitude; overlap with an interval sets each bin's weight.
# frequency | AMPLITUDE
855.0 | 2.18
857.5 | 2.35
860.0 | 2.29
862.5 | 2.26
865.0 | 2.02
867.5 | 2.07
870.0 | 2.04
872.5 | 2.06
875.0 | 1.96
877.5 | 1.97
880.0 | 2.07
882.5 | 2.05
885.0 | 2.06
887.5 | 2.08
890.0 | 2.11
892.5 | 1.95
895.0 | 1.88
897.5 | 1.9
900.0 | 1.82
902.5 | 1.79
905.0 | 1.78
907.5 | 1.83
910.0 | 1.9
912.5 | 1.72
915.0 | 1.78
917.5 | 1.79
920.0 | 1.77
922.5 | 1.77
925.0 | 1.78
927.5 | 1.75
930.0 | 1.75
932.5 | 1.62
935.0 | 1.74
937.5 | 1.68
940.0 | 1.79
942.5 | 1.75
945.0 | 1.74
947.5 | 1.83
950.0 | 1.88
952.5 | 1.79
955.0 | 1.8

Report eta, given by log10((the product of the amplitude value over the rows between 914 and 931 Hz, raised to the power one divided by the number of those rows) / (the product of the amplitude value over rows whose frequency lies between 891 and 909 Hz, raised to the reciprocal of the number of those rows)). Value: -0.02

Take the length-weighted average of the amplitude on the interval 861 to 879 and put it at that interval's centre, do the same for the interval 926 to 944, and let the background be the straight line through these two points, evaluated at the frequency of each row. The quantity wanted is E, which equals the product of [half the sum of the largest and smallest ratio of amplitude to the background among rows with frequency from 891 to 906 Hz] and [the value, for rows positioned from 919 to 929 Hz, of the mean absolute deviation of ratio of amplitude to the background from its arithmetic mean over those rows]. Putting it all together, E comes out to 0.0055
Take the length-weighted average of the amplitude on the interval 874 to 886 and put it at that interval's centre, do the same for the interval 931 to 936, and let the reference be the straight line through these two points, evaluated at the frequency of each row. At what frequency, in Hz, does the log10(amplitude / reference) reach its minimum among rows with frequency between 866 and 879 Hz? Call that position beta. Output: 875.0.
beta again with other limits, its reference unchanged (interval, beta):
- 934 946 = 937.5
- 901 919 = 912.5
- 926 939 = 932.5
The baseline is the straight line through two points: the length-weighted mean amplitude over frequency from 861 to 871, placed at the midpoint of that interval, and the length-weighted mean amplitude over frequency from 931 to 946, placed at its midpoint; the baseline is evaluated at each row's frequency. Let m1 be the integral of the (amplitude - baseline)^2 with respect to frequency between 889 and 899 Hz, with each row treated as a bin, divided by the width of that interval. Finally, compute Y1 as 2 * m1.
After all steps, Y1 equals 0.012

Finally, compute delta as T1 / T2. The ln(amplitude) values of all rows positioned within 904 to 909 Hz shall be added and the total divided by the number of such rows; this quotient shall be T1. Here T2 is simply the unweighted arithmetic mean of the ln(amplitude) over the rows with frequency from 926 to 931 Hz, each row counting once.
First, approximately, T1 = 0.59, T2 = 0.56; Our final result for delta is 1.1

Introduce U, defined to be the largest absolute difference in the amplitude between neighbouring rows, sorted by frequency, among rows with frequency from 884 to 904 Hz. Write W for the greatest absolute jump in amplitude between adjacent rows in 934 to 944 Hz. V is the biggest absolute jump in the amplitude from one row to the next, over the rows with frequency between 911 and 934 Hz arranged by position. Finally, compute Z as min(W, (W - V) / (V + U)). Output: -0.07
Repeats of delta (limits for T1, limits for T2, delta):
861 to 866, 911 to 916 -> 1.4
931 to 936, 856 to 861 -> 0.6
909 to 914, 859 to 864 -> 0.7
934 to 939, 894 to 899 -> 0.8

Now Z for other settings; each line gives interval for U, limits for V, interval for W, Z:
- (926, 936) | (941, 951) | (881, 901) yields 0.16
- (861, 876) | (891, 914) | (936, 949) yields -0.17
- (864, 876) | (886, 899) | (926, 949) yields -0.12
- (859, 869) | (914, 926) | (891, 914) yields 0.18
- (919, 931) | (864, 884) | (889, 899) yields 0.16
